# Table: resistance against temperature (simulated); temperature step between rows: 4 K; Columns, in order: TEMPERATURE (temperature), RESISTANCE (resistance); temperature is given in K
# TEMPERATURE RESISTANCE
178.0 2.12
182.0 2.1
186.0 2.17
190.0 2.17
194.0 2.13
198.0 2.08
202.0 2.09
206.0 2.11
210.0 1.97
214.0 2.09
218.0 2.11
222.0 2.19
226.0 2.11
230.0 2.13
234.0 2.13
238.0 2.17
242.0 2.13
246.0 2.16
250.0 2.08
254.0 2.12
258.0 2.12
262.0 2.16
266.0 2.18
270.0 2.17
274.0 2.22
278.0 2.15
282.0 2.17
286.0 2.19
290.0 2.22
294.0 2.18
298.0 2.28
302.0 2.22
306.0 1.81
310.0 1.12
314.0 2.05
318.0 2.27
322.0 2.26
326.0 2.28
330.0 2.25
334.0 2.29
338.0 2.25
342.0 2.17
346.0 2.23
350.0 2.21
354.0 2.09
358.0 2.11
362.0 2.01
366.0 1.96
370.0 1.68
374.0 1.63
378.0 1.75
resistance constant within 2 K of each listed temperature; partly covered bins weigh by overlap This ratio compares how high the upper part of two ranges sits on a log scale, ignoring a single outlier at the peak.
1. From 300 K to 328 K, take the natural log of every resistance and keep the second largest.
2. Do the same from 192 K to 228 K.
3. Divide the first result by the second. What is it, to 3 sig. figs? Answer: 1.08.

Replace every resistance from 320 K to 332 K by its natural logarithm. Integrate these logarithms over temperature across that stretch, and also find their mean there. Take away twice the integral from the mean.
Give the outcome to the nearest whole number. -19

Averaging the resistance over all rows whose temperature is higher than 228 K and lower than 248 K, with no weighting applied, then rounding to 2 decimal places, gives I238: 2.14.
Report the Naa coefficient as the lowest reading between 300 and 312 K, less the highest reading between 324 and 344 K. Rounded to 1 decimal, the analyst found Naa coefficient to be -1.2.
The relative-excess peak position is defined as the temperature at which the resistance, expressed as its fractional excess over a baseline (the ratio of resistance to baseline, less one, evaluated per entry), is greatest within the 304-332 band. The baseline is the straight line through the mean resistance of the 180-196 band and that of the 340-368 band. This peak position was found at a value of 326.0 K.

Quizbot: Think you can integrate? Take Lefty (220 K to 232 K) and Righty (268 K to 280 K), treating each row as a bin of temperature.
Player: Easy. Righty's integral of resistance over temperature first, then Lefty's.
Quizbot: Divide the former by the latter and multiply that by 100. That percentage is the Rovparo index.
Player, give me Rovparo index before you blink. 102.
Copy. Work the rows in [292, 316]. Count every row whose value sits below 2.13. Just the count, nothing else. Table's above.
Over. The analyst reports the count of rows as 3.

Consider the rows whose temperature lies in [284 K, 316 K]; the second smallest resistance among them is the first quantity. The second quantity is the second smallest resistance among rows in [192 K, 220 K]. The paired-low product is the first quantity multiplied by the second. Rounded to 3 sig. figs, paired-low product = 3.76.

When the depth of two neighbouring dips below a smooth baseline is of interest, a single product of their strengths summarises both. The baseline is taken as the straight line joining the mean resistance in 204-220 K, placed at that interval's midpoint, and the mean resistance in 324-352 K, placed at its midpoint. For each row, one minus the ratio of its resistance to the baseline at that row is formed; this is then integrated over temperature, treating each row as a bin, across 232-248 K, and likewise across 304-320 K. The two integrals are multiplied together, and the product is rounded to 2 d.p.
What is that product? -0.86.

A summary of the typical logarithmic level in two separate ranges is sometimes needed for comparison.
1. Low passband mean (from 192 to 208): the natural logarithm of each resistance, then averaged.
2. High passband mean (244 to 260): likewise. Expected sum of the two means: 1.49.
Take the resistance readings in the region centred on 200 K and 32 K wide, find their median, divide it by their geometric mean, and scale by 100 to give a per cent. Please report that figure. 100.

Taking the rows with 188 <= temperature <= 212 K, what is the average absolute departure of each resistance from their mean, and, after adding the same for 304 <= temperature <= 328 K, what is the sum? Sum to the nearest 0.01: 0.38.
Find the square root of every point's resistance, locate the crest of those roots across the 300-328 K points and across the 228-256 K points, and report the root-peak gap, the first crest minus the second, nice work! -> 0.037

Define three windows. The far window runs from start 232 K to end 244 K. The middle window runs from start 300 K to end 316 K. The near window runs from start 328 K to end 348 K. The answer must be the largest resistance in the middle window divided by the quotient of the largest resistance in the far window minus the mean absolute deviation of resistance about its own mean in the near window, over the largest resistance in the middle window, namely 2.30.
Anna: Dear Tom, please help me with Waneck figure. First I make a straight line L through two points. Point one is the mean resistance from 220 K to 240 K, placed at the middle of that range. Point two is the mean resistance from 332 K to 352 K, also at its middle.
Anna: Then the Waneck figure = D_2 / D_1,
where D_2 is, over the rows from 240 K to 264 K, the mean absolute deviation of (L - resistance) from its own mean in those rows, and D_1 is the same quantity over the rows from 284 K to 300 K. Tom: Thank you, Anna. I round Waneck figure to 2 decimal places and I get 0.75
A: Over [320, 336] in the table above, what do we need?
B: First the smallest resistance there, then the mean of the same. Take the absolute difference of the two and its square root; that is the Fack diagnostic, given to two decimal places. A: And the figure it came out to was 0.14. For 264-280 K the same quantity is 0.17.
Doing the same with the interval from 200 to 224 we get 0.35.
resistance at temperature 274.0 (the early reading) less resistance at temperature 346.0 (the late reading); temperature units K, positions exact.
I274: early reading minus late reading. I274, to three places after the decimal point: -0.010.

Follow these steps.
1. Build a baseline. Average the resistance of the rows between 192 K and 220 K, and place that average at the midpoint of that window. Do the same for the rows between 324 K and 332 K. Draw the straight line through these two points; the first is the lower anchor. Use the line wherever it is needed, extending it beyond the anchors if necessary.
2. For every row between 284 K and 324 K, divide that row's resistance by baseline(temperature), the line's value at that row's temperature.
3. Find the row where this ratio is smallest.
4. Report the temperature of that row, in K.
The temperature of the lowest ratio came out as 310.0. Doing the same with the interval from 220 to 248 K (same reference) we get 242.0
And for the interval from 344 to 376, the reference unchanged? 374.0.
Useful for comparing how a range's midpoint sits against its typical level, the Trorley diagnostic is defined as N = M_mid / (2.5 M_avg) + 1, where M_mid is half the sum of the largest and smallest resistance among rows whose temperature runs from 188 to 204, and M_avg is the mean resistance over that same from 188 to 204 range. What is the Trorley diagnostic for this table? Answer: 1.40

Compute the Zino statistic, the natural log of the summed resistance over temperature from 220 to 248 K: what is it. 2.71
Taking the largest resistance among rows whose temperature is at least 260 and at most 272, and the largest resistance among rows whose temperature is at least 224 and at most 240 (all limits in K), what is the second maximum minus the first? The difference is -0.01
